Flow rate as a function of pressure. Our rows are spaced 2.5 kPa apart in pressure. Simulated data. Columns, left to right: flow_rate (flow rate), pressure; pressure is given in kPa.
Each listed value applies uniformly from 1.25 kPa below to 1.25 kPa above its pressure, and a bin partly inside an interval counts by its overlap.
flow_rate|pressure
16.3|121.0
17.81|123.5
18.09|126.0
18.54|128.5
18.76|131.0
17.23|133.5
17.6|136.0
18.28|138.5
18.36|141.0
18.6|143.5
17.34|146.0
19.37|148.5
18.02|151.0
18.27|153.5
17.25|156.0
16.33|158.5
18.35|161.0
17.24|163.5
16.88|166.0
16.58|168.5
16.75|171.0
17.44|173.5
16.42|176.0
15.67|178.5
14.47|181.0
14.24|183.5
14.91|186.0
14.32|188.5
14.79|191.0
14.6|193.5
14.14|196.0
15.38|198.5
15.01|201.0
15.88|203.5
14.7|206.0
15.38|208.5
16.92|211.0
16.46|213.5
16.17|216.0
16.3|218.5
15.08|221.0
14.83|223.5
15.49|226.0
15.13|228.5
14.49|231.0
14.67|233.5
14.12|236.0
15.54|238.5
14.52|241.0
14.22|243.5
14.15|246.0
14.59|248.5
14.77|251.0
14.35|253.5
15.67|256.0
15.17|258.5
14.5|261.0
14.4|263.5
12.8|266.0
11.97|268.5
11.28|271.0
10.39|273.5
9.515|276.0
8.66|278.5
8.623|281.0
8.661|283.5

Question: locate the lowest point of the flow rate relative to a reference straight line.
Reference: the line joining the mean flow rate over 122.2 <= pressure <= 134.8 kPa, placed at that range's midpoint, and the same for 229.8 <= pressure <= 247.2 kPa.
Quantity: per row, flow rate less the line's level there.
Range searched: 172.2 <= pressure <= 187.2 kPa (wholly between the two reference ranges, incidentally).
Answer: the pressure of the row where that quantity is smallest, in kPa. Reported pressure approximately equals 183.5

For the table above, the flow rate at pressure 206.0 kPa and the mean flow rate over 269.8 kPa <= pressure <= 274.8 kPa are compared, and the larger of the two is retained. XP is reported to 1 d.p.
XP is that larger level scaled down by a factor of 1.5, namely 9.8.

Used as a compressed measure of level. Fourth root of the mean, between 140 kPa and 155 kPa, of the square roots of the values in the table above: 1.44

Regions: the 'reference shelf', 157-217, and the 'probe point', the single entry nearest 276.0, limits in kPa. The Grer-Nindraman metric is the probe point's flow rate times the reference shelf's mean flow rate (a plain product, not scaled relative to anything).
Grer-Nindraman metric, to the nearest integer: 150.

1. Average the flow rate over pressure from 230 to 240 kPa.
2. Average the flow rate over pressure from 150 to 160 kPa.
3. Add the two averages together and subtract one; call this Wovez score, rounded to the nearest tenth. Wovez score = 31.2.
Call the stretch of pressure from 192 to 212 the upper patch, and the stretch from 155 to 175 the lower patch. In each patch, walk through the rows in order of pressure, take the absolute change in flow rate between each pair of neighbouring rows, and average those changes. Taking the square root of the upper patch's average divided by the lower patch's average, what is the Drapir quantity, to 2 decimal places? 1.07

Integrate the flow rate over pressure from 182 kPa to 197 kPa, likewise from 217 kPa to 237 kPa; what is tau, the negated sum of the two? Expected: -518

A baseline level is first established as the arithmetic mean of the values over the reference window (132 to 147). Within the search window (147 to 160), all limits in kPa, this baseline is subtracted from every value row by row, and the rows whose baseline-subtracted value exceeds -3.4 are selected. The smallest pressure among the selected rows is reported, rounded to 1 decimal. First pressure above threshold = 148.5 kPa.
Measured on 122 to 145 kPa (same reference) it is 123.5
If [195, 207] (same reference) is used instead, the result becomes 198.5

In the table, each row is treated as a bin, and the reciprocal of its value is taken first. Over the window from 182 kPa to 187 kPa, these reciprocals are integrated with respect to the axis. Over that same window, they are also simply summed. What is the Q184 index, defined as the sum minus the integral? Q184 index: -0.206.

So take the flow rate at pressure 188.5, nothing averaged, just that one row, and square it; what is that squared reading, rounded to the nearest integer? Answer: 205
